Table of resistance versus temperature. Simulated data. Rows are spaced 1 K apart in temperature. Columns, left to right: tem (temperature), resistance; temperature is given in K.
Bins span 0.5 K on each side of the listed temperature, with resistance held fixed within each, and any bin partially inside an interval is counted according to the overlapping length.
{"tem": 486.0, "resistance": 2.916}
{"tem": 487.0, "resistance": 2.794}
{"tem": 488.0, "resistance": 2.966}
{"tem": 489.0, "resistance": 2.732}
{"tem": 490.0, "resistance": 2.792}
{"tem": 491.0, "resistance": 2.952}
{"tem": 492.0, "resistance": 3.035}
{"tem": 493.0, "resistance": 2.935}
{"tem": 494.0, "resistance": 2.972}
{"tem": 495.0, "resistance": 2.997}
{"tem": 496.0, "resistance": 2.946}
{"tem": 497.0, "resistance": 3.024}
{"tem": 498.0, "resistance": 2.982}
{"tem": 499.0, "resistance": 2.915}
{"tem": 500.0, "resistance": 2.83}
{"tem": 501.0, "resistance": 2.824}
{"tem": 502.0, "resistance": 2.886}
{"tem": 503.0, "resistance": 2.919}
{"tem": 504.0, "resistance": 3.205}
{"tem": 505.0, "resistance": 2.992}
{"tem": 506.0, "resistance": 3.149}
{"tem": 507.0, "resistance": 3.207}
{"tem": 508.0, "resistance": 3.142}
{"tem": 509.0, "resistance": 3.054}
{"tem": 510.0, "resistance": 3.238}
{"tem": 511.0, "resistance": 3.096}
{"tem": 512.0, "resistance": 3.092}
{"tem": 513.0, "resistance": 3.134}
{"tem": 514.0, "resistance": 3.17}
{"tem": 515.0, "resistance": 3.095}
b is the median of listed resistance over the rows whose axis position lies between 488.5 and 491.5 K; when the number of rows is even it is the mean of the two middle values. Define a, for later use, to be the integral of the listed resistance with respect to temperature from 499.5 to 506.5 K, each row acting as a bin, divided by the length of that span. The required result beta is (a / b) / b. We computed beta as 0.381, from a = 2.97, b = 2.79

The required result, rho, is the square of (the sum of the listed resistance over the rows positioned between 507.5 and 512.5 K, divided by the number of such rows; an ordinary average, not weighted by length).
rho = 9.8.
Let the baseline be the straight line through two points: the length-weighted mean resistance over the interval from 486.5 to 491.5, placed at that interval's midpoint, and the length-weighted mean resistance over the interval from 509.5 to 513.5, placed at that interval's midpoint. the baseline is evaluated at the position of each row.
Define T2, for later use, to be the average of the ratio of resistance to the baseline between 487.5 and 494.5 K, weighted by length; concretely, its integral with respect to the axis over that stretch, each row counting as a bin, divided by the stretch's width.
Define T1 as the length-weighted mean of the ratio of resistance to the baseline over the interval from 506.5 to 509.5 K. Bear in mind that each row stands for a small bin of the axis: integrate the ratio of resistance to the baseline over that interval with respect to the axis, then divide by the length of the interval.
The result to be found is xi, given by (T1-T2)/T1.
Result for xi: 0.000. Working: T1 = 1.01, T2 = 1.01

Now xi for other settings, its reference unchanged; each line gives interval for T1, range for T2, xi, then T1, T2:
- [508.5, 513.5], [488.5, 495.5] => -0.014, 1.00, 1.01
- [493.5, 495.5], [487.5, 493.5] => 0.010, 1.02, 1.01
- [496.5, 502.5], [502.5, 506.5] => -0.031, 0.98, 1.01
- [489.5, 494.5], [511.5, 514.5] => 0.026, 1.02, 0.99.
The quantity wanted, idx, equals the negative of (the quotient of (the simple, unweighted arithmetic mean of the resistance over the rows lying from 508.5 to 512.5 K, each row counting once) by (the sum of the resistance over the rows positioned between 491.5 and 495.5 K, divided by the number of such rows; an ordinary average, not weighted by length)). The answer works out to -1.05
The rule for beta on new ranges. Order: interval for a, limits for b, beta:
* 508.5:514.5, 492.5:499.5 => 0.354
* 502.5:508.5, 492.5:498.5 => 0.350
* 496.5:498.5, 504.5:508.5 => 0.304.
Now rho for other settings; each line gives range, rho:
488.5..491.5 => 8.0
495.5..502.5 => 8.5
